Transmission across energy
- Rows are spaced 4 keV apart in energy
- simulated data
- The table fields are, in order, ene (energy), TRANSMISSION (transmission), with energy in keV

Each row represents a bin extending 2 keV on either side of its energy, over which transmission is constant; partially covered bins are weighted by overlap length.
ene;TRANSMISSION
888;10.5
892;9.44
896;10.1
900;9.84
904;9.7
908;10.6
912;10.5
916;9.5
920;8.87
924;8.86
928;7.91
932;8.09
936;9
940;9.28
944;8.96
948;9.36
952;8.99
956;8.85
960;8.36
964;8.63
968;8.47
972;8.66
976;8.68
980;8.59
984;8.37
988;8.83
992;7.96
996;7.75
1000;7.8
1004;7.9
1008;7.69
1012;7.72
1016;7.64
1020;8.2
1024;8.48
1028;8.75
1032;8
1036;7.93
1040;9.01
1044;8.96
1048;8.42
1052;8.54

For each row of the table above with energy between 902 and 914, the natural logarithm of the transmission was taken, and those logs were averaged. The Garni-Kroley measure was 2.33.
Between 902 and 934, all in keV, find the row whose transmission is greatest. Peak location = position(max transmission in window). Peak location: 908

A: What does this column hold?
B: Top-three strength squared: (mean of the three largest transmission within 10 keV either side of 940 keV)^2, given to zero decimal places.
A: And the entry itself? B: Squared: 85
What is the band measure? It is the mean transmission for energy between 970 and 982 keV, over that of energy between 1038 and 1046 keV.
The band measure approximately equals 0.96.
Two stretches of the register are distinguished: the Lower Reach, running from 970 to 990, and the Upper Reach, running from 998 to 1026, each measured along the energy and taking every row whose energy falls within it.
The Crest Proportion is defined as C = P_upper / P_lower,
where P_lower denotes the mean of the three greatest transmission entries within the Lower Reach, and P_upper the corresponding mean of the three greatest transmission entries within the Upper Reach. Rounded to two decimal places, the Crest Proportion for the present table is 0.94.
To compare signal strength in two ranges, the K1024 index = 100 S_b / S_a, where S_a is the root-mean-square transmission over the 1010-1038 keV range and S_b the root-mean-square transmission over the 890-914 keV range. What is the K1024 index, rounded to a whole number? 124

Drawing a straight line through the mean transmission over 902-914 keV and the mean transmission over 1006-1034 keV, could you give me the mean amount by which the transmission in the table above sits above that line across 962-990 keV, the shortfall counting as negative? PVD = -0.33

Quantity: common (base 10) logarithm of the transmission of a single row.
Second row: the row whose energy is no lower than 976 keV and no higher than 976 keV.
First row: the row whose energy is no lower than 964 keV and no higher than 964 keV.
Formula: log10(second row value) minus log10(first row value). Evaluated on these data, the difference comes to 0.00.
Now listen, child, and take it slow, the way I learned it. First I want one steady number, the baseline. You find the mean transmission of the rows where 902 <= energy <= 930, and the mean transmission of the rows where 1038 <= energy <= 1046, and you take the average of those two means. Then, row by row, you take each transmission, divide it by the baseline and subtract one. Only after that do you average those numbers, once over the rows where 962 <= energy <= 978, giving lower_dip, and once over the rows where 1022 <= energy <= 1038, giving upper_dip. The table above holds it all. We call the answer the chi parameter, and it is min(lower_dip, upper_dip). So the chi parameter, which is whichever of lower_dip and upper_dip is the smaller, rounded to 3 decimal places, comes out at -0.099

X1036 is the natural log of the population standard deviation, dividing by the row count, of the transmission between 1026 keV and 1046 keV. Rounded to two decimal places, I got -0.75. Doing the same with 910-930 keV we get -0.16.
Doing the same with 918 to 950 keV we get -0.72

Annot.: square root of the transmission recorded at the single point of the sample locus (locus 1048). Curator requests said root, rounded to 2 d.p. 2.90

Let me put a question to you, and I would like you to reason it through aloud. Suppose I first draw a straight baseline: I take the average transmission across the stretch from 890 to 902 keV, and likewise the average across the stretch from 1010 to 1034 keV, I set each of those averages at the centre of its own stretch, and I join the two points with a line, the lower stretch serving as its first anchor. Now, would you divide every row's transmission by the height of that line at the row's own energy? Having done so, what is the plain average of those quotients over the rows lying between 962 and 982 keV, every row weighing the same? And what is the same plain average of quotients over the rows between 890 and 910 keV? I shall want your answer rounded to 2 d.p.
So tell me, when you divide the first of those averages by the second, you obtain 0.96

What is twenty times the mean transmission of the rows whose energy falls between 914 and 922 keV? 184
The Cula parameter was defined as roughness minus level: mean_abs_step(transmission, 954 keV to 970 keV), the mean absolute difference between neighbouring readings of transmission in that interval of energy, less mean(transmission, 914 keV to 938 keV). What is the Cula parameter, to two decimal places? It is -8.40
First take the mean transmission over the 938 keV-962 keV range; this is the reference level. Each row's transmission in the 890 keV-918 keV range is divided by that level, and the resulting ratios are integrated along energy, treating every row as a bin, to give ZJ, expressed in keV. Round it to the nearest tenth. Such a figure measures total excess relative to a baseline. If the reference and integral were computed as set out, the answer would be 31.1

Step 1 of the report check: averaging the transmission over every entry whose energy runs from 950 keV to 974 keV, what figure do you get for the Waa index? 8.7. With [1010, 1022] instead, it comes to 7.9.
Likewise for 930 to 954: 8.9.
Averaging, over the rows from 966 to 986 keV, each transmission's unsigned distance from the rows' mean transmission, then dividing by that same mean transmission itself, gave 0.013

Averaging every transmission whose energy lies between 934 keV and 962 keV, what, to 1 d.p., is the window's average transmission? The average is 9.0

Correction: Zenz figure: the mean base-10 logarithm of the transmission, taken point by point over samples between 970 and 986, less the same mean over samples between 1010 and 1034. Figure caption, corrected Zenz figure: 0.024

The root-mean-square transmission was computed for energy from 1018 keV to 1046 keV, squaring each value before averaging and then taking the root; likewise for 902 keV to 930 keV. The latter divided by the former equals 1.12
